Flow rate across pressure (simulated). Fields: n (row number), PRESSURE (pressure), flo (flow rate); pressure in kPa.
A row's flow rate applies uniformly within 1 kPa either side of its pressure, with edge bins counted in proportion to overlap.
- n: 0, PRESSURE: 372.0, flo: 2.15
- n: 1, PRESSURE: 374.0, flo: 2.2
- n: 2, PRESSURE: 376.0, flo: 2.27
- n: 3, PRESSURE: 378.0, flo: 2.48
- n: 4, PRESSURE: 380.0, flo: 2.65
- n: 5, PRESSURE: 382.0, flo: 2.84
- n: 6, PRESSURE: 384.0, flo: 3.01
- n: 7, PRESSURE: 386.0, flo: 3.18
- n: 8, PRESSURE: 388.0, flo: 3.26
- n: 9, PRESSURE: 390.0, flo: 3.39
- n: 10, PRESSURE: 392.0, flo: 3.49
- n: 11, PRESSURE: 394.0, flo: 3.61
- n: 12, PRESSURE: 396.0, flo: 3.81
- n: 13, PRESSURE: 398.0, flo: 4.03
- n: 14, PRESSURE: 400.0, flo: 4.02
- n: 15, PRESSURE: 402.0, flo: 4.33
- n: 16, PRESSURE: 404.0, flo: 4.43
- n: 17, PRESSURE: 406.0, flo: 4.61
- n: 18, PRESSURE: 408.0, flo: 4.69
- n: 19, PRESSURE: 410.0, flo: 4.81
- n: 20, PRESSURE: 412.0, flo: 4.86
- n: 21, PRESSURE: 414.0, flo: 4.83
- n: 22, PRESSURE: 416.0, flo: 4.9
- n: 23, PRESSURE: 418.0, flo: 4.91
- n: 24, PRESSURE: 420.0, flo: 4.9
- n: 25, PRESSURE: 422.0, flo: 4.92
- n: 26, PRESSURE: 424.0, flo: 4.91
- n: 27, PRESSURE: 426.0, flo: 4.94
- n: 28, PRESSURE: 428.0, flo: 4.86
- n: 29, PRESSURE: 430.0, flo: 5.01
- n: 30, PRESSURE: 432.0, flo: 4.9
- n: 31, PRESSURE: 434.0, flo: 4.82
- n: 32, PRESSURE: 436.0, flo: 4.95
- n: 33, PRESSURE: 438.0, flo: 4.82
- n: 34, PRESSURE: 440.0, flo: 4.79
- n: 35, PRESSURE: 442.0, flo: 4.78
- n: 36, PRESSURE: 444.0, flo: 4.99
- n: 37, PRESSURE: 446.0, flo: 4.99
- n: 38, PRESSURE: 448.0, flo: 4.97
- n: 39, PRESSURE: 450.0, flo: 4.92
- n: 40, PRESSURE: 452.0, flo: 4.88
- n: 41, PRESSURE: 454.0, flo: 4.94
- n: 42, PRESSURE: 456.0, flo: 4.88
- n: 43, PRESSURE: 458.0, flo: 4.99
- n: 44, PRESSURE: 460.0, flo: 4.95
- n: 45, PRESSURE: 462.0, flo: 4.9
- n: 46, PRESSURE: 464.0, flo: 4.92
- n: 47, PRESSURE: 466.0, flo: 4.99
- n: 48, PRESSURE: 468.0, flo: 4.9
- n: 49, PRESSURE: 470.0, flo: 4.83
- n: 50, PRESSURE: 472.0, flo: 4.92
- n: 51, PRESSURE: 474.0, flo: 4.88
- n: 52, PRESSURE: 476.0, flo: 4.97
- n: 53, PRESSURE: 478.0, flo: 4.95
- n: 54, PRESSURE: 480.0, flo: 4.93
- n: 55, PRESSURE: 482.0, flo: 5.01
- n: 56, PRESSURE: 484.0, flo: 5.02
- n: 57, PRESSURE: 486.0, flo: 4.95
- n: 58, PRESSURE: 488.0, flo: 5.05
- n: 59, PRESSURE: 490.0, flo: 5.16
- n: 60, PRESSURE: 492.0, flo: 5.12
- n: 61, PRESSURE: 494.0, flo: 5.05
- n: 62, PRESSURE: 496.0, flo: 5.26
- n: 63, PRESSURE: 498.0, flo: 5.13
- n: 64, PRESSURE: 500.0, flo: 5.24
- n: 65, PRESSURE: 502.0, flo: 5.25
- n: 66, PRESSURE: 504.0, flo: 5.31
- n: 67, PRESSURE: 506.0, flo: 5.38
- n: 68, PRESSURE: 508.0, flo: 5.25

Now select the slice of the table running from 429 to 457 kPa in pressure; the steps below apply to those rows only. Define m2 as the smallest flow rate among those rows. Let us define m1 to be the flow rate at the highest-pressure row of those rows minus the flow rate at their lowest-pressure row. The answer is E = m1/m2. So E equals -0.03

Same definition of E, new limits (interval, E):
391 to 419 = 0.41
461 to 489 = 0.03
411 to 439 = -0.01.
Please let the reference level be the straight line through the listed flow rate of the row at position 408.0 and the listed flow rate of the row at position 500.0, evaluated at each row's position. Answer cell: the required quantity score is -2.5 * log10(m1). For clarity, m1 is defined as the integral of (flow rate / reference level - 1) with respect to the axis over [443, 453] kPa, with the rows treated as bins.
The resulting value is 3.4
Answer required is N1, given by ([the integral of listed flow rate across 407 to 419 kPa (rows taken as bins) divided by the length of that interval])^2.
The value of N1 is 23.4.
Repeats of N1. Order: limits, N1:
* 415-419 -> 24.1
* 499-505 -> 27.7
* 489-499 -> 26.5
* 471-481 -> 24.3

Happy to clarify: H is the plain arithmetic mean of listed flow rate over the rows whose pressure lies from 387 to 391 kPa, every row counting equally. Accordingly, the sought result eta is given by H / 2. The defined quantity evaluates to 1.7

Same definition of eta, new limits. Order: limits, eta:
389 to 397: 1.8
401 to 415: 2.3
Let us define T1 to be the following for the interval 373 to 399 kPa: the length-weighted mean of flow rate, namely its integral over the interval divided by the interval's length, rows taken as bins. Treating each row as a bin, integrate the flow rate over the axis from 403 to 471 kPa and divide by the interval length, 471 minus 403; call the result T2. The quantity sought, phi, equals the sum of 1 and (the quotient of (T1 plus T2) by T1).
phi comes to 3.58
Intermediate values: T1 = 3.1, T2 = 4.87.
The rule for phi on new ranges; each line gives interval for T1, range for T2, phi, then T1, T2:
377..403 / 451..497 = 3.47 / 3.4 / 4.98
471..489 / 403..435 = 2.97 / 5.0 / 4.83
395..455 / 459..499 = 3.05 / 4.8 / 4.99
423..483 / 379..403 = 2.71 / 4.9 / 3.47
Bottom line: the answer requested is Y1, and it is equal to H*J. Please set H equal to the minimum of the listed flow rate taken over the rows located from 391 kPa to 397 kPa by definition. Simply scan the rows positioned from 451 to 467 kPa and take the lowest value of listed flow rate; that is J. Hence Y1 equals 17.0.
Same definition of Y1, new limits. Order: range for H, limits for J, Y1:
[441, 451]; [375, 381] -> 10.9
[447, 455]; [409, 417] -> 23.5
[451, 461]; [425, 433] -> 23.7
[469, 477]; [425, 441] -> 23.1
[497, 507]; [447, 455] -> 25.0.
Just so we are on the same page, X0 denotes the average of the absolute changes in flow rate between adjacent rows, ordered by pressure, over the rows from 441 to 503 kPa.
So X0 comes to 0.070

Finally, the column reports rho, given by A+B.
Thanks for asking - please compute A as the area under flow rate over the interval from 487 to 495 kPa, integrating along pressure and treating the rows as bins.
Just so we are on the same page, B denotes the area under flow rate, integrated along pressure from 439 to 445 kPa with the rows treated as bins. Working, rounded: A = 40.8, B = 29.1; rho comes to 70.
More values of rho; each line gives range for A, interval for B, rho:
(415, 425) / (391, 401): 87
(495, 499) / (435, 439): 40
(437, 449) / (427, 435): 98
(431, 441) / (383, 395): 88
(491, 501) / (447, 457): 101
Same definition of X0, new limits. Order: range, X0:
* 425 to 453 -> 0.080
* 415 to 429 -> 0.027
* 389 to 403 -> 0.160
